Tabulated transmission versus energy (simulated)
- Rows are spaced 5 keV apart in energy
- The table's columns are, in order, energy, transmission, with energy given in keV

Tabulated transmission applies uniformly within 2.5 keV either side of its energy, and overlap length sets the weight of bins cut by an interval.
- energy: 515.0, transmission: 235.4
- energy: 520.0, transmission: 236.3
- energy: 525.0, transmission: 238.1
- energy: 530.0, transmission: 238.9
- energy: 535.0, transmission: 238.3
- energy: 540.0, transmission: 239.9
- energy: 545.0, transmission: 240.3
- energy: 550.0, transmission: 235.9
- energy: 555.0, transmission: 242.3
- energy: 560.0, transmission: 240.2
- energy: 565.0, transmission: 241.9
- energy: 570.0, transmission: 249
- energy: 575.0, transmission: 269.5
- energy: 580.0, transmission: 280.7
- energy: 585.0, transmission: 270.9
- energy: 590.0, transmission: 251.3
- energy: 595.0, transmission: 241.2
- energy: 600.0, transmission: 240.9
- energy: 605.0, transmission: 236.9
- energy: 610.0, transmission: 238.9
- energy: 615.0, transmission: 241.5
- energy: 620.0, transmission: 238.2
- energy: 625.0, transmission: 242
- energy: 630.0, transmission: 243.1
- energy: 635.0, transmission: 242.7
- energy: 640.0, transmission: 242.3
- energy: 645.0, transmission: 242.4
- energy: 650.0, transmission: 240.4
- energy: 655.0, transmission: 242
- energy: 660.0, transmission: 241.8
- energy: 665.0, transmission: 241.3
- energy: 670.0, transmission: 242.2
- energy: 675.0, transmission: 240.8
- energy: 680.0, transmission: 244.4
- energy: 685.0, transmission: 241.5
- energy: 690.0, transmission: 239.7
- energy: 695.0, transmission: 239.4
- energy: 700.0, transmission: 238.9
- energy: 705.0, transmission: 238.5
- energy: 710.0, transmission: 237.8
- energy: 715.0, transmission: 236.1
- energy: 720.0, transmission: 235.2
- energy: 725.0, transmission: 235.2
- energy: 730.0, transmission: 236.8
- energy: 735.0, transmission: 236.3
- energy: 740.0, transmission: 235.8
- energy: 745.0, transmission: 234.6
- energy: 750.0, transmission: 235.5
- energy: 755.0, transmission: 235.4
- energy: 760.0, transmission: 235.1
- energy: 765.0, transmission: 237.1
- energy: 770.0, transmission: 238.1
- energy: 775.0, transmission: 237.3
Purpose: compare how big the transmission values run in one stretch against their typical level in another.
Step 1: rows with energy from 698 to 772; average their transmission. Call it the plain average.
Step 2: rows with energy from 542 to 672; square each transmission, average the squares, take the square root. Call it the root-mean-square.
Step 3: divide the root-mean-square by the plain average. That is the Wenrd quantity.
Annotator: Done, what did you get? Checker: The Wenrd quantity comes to 1.04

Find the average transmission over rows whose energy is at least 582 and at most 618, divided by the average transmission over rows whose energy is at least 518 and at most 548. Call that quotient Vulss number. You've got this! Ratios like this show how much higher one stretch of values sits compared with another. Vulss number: 1.03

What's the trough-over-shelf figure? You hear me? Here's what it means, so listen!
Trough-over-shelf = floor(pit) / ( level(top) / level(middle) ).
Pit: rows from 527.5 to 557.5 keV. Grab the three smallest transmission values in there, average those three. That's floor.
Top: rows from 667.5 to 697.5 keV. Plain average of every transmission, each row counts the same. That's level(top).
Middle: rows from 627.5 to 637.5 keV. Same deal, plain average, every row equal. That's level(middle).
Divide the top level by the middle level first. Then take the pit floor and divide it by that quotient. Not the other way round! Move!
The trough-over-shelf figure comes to 239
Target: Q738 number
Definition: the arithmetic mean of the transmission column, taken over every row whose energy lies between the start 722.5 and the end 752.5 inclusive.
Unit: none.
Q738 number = 236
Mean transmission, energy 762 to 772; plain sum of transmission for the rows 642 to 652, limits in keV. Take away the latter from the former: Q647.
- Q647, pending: -245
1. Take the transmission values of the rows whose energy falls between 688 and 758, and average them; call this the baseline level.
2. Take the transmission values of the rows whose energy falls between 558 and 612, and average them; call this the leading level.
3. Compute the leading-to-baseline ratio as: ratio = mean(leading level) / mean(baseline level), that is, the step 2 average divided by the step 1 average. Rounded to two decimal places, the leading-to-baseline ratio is 1.06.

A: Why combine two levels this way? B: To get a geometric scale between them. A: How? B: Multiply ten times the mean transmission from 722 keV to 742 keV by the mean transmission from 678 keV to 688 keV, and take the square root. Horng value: 757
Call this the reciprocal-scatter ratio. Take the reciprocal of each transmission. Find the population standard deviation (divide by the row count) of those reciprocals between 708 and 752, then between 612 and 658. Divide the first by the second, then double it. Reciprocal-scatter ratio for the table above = 1.3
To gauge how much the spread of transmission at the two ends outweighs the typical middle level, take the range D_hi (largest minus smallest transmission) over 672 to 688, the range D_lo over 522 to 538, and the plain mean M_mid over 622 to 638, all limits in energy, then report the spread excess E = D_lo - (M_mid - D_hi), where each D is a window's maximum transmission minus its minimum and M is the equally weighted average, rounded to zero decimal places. -238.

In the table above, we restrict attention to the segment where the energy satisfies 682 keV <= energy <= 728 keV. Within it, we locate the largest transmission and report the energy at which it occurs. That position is 685.0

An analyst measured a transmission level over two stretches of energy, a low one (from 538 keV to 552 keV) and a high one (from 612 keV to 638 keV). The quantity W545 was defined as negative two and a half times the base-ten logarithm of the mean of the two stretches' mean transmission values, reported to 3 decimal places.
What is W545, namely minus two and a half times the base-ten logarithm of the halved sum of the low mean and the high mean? -5.951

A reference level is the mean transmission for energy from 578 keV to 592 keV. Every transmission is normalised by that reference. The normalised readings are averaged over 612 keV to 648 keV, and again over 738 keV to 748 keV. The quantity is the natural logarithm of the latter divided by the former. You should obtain -0.027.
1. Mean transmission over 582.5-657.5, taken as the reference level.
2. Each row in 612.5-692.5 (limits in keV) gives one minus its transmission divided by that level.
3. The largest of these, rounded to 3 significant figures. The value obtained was 0.0224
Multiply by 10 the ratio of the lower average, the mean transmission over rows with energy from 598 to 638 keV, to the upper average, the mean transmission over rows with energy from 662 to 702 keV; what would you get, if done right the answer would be 9.98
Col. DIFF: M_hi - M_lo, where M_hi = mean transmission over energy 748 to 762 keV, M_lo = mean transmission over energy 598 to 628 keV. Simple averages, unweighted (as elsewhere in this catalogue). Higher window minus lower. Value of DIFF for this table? -4.4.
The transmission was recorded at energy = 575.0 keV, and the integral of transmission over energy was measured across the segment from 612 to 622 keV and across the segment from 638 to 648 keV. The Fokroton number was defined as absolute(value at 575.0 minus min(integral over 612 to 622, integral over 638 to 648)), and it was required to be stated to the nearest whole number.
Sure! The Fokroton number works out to 2129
